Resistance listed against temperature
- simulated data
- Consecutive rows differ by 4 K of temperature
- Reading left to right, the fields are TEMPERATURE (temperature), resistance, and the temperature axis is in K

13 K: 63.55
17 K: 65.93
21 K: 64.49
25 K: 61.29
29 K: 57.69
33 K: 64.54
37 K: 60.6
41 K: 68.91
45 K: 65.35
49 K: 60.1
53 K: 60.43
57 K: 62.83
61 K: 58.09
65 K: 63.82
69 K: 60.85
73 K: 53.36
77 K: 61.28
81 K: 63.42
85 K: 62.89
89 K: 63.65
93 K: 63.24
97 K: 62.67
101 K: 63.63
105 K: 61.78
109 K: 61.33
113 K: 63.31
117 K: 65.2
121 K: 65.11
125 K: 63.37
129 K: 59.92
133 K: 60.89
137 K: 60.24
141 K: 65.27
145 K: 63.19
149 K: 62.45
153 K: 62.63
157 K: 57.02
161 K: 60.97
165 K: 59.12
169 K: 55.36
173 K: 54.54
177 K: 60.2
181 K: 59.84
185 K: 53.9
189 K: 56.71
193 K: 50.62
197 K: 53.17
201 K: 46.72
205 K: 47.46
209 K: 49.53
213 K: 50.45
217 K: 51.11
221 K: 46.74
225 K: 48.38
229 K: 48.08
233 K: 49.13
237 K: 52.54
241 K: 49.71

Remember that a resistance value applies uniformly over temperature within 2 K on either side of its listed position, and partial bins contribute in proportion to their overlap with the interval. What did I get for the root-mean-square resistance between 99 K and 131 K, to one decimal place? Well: 63.0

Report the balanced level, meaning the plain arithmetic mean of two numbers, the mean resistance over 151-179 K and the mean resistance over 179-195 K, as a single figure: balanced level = 56.9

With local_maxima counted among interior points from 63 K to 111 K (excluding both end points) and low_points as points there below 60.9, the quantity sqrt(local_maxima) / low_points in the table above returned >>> 0.87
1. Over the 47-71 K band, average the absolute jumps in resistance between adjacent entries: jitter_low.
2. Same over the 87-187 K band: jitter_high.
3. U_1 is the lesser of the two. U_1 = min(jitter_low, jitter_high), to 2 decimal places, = 2.12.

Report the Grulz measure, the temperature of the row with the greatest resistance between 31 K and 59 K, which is 41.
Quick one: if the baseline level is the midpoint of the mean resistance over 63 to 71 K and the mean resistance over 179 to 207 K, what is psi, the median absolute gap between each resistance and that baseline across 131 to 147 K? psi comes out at 4.56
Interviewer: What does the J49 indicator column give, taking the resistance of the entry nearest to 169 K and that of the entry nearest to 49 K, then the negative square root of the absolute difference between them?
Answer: -2.18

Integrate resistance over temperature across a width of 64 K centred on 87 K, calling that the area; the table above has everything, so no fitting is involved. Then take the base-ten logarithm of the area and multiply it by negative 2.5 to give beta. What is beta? -9.0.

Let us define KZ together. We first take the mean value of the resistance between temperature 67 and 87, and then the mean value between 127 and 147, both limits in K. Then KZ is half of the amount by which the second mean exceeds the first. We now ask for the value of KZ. 0.8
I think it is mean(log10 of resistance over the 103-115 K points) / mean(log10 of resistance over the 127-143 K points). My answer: 1.00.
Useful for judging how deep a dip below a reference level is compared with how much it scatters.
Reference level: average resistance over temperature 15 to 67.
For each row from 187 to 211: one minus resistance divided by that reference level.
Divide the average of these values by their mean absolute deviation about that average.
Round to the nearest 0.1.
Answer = 4.2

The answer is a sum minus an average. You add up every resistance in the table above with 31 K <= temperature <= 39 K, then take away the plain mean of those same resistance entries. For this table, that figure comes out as 63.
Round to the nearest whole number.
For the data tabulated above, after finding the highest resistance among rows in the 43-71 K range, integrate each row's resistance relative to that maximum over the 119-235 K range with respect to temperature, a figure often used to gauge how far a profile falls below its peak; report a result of -1092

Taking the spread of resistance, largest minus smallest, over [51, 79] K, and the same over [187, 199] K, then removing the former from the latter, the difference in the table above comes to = -4.4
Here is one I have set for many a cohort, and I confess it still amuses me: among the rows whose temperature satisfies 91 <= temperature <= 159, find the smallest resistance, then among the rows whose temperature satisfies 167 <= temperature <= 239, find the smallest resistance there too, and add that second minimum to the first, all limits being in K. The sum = 104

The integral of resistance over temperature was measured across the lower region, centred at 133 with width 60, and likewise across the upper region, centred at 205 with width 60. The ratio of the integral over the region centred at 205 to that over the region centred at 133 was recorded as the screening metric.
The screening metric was 0.83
